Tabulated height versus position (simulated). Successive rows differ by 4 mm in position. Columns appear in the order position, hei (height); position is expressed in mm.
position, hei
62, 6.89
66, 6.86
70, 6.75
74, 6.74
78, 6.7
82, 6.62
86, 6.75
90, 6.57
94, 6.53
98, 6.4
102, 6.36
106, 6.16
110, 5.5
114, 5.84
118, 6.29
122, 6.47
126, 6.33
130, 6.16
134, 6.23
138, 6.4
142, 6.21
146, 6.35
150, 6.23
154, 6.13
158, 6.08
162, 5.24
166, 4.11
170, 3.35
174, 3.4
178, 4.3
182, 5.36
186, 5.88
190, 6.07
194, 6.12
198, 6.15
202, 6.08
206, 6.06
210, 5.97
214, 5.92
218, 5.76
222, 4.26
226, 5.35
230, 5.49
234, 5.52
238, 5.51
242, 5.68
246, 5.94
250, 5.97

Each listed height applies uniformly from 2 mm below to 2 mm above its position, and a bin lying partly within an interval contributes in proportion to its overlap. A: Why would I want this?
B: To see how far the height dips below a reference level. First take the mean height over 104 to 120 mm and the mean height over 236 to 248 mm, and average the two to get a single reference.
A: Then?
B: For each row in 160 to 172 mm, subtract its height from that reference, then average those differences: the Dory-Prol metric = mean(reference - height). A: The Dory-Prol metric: 1.6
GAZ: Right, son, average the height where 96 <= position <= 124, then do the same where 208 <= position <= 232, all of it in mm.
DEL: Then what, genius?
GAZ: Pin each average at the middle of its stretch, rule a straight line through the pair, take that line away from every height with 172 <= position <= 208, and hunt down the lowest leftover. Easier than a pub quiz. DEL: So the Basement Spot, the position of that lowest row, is 174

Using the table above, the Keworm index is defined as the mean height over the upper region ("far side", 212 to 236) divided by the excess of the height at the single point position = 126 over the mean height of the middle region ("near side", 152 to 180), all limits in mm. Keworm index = 3.2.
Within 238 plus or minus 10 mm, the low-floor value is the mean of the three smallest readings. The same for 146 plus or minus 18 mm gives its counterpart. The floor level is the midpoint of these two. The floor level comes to 5.66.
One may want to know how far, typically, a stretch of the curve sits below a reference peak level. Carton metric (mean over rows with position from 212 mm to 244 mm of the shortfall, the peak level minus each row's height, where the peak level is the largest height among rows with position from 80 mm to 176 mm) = 1.31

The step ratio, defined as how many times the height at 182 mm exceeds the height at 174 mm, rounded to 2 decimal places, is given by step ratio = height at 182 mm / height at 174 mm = 1.58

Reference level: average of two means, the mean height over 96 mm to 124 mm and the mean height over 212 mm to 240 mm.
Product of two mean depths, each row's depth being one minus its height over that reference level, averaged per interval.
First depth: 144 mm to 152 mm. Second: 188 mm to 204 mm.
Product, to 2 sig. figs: 0.0051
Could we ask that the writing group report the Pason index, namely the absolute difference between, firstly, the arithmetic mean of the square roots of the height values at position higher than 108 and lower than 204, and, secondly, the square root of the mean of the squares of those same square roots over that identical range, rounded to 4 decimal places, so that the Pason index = 0.0090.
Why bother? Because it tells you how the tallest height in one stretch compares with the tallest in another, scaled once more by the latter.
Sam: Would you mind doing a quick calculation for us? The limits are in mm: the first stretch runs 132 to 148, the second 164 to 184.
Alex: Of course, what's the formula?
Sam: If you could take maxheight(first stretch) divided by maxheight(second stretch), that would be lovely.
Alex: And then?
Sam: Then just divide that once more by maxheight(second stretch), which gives 0.223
